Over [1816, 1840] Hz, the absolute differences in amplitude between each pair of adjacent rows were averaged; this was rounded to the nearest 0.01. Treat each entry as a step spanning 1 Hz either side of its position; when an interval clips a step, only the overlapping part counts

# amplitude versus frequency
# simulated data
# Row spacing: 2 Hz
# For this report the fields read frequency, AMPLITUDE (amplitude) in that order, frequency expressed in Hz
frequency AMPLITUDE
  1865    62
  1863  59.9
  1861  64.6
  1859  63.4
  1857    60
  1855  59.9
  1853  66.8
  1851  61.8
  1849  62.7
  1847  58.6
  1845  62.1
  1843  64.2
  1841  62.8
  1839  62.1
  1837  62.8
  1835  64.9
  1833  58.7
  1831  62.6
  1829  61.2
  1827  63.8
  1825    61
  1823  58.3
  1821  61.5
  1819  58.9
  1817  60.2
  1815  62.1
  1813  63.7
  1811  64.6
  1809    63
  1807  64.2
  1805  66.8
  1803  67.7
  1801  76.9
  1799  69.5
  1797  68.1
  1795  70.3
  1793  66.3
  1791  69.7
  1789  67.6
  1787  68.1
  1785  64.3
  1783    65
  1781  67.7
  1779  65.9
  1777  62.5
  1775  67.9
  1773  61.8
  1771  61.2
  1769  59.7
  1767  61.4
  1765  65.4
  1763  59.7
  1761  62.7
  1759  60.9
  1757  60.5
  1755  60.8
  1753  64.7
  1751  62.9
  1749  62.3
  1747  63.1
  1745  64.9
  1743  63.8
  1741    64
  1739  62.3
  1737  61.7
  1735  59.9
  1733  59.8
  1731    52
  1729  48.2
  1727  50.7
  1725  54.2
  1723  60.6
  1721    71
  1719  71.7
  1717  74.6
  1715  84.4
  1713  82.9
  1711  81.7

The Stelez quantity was 2.68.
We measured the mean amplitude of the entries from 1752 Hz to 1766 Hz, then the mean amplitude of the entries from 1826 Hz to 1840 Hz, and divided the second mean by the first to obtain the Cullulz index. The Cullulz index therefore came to 1.00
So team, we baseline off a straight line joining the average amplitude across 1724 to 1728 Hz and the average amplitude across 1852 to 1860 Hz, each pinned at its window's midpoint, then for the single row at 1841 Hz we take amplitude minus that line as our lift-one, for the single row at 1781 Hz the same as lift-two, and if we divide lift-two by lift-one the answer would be 7.6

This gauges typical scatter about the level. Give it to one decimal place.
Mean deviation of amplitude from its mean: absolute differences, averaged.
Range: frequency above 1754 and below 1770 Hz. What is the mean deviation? 1.3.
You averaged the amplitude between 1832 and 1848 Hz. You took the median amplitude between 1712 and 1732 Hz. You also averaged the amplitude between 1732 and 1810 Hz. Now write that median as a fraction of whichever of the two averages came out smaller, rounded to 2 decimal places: 1.06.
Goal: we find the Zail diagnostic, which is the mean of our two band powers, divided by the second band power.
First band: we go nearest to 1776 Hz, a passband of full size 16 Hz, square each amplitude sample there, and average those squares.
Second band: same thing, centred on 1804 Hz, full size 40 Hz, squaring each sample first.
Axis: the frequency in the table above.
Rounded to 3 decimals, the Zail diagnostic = 0.974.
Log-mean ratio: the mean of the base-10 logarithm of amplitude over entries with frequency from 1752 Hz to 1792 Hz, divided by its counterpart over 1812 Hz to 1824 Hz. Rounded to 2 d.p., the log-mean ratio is 1.01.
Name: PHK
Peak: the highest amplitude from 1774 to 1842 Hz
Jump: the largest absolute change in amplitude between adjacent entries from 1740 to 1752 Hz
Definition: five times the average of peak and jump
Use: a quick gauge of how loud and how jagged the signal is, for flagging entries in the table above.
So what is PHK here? 197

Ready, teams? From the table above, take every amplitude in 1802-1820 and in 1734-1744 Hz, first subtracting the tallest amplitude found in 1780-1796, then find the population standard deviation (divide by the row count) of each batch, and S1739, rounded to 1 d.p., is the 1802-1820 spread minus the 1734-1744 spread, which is 1.2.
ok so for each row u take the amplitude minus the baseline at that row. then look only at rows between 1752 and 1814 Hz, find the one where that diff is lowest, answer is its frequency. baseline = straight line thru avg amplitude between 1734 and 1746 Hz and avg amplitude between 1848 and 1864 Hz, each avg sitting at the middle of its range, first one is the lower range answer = 1763 Hz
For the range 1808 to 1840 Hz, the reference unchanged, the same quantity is 1823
